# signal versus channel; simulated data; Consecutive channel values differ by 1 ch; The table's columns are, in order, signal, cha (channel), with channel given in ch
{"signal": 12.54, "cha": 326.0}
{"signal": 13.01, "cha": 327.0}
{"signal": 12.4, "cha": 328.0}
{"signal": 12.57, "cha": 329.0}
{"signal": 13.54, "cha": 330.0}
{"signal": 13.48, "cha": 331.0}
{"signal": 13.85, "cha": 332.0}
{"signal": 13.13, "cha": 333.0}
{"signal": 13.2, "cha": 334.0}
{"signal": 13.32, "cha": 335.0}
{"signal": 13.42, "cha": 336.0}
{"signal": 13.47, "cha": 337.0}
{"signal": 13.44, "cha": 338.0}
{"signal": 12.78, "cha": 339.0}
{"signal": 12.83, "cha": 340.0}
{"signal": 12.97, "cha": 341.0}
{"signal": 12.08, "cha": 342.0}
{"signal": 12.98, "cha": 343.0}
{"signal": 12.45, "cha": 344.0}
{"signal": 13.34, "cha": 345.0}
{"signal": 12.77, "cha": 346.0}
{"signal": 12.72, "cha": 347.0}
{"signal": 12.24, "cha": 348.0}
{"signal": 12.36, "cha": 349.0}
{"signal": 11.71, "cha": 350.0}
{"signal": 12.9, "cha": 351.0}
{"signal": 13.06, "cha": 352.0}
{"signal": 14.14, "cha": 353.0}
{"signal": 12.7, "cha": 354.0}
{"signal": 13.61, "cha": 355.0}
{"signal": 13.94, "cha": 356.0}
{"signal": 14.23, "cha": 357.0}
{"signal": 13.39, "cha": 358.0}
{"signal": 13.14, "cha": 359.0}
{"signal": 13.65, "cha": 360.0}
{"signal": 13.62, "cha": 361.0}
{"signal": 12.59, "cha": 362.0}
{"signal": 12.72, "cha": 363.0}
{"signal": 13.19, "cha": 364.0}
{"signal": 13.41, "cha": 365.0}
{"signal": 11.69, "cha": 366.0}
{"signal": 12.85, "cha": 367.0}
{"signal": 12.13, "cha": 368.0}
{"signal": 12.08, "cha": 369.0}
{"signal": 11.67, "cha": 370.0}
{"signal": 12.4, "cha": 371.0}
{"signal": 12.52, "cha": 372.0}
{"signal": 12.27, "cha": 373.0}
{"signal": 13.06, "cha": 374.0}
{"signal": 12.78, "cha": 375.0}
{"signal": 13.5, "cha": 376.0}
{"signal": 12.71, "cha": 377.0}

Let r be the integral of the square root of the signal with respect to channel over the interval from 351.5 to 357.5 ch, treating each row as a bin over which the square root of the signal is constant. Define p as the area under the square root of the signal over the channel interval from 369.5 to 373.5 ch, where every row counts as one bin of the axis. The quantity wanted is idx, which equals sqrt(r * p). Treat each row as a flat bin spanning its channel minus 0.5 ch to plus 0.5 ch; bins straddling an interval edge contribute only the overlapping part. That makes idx 18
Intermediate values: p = 14.0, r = 22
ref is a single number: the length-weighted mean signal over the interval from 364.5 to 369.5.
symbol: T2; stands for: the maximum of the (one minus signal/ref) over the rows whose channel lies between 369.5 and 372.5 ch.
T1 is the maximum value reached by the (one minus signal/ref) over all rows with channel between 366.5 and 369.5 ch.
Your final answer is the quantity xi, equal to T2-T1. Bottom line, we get 0.033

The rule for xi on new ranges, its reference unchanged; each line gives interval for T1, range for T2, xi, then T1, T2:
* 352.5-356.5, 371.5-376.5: 0.035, -0.022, 0.01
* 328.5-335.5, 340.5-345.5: 0.039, -0.011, 0.03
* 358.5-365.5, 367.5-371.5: 0.074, -0.013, 0.06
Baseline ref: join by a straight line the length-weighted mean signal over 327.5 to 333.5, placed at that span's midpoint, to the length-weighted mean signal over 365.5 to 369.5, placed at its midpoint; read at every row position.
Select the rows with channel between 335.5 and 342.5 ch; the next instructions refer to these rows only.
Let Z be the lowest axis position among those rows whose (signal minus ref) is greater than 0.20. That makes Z 336.0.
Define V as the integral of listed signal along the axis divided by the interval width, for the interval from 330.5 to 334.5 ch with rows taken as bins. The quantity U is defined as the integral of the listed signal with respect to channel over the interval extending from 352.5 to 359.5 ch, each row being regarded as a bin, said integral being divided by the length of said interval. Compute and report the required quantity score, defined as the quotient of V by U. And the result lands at 0.99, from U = 13.6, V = 13.4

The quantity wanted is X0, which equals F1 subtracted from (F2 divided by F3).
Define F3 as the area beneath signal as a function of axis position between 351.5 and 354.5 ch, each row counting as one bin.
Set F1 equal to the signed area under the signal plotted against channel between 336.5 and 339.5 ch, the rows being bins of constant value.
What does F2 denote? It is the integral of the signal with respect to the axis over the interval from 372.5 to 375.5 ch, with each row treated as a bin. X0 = -38.7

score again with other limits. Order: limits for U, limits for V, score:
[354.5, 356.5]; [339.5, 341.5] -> 0.94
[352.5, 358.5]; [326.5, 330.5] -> 0.94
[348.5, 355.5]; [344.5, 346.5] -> 1.01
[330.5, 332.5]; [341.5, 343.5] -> 0.92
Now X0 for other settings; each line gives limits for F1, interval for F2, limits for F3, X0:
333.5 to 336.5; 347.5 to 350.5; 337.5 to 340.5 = -39.0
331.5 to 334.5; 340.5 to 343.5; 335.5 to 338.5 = -39.2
